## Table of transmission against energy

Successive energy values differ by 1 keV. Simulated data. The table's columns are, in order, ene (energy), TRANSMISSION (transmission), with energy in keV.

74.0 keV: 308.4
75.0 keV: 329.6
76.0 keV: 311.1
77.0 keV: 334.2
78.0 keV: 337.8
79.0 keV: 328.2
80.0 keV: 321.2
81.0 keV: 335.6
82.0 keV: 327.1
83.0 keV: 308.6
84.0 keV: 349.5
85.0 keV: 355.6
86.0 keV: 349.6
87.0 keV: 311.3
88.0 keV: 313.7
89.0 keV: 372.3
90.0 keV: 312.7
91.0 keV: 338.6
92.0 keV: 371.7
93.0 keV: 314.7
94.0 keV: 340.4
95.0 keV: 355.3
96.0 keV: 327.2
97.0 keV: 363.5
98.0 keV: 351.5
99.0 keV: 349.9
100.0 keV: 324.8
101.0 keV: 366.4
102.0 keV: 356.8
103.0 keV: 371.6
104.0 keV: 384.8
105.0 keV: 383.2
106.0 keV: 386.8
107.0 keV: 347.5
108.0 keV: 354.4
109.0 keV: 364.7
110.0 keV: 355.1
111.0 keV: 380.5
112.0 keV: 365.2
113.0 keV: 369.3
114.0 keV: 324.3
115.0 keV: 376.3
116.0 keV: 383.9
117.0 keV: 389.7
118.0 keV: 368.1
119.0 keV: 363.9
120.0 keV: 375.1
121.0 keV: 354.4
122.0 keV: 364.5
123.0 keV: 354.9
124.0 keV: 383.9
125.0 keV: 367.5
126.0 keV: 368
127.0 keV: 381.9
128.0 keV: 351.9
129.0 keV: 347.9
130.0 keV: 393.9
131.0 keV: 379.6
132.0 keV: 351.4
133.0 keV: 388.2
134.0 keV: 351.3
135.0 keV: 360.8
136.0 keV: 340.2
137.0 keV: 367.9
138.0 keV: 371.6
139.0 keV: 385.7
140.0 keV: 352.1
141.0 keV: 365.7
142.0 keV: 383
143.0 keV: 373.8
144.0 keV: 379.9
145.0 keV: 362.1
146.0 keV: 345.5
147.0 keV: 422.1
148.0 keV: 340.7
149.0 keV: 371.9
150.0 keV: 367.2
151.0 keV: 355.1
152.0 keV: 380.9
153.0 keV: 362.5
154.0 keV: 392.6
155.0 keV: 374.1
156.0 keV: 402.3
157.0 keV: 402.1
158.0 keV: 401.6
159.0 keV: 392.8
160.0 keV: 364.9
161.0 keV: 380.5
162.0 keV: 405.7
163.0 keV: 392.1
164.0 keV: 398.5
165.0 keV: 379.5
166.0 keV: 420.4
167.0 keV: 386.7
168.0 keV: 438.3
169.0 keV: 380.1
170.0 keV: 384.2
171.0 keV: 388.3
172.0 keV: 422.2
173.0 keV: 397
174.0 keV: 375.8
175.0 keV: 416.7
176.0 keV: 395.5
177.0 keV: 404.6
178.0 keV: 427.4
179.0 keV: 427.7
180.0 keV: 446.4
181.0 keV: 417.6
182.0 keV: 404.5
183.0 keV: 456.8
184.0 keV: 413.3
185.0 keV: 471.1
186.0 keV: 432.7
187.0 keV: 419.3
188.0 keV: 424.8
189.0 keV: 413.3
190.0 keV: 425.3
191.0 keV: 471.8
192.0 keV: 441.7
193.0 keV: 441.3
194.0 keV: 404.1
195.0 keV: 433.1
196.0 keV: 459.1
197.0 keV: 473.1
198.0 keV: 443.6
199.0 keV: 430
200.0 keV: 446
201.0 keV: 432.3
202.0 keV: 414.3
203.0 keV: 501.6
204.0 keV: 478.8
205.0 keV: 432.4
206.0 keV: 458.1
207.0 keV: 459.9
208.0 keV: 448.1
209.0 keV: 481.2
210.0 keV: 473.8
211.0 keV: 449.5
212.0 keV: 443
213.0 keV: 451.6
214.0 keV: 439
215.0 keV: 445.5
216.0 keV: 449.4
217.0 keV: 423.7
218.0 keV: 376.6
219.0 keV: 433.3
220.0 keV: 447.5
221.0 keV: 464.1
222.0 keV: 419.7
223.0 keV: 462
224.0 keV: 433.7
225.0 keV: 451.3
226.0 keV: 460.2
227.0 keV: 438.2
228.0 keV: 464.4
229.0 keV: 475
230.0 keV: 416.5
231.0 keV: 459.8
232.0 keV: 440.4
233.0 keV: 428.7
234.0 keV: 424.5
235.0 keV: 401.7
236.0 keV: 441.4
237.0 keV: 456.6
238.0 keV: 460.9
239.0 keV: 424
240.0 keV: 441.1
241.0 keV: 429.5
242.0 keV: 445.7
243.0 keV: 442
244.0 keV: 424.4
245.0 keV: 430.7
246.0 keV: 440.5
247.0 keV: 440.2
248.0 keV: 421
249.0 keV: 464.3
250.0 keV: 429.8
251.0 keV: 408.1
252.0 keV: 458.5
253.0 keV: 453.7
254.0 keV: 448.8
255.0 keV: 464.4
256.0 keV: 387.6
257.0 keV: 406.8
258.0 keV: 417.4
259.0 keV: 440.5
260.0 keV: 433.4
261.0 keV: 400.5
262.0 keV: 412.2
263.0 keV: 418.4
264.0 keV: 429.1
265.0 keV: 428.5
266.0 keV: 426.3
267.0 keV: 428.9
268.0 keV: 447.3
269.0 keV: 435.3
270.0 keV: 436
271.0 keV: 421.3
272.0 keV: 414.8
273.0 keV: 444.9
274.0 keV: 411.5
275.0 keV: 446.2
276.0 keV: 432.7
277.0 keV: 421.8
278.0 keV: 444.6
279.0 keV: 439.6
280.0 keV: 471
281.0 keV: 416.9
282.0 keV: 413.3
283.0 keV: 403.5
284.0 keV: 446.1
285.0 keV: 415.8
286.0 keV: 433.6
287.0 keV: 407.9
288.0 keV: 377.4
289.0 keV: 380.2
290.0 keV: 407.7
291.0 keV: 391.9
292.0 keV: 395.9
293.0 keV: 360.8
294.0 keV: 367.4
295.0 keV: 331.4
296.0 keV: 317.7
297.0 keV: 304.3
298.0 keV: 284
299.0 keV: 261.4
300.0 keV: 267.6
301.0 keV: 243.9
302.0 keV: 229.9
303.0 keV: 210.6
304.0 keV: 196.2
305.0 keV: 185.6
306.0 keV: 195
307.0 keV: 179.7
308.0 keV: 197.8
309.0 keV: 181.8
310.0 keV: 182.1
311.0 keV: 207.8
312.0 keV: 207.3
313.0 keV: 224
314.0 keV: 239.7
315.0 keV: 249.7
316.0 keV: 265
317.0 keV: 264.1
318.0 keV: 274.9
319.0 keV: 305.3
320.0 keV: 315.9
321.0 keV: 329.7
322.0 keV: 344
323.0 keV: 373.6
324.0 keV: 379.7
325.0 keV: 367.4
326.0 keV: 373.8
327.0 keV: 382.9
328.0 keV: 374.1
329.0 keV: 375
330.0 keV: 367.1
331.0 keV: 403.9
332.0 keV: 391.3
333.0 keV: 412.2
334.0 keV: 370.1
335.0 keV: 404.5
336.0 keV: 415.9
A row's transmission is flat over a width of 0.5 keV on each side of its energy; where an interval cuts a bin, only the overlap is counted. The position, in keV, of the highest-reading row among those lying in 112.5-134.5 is 130.0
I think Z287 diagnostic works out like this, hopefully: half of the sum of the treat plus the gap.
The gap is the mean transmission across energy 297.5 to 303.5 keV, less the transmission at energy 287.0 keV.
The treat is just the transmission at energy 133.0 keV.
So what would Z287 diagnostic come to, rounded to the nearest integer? 115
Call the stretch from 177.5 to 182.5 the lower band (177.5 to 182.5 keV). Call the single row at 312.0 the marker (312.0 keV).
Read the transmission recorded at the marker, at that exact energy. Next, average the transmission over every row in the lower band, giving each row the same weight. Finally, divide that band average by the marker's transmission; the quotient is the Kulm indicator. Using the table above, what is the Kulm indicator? 2.0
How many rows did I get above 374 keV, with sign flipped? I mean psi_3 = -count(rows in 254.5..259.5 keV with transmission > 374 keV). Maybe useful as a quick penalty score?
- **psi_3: -5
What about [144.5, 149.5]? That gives -1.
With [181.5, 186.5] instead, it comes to -5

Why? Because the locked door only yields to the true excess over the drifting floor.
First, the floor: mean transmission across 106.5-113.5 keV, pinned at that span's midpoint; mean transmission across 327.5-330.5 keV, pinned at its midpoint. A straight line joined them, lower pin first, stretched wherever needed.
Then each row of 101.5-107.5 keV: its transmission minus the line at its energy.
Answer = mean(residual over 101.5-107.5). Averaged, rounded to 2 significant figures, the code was 9.6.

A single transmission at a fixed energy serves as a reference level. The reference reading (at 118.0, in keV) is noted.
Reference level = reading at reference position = 368.1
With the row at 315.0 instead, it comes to 249.7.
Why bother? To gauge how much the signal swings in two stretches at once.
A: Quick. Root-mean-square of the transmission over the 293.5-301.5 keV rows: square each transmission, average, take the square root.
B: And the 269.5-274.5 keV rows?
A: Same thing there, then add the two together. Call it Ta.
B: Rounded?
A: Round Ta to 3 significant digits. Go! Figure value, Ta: 726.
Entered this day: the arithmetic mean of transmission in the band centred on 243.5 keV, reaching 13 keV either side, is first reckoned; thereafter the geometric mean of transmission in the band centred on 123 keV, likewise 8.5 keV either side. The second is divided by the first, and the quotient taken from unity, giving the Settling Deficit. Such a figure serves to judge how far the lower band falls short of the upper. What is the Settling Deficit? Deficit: 0.15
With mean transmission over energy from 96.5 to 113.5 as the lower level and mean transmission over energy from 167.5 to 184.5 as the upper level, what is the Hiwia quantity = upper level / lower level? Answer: 1.13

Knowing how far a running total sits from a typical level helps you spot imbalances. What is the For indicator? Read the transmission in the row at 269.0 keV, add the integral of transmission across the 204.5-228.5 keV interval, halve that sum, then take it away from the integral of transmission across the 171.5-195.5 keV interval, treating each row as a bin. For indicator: 4613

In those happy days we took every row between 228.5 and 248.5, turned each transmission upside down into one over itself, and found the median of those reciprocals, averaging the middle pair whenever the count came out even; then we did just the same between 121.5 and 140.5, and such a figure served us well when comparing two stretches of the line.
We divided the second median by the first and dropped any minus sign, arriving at 1.20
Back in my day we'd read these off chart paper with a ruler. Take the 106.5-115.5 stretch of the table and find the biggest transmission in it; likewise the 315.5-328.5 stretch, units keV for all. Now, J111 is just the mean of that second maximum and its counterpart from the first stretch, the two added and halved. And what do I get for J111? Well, 382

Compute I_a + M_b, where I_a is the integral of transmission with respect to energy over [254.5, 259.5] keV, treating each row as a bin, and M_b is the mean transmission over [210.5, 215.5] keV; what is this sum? 2562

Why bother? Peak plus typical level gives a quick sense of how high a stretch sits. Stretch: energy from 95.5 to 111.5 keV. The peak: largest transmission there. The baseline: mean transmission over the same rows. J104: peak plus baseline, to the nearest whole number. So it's 747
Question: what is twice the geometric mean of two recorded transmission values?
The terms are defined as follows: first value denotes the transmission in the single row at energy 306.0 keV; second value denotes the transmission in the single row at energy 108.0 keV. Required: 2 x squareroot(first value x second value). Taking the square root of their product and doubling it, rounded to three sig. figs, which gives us 526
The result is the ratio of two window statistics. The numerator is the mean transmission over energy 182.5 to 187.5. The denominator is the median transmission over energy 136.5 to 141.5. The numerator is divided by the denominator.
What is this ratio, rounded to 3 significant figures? 1.19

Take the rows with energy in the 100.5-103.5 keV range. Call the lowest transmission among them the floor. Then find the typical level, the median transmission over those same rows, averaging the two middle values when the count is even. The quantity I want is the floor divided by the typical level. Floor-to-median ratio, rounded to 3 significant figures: 0.974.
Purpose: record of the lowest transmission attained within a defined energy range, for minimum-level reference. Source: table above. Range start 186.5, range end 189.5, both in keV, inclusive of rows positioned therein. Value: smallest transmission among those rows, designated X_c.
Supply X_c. 413.3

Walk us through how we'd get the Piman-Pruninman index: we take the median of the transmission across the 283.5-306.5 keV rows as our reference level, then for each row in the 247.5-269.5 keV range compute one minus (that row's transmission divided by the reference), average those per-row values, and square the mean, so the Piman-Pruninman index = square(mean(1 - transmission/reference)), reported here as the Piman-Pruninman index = 0.09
